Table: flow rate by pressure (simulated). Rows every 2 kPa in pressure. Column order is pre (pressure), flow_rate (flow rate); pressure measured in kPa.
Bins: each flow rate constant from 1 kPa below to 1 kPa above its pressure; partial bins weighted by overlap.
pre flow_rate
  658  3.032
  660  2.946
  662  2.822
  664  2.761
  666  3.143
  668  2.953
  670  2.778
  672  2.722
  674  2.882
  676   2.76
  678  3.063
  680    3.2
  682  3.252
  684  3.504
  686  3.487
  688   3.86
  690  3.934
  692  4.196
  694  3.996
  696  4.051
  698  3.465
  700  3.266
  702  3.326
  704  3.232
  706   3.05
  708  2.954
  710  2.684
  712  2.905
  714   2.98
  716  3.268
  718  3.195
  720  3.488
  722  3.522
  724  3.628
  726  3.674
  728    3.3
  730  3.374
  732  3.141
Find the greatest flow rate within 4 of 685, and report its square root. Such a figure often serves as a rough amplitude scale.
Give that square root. 1.96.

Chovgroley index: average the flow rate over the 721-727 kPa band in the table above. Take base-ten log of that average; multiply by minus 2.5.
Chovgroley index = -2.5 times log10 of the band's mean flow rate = -1.39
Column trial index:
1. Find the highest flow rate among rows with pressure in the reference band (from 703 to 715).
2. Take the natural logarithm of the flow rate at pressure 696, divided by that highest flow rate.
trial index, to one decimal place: 0.2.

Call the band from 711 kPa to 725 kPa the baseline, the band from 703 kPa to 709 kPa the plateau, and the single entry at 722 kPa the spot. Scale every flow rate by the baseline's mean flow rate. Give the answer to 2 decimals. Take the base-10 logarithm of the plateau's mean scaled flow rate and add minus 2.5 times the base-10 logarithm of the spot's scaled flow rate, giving -0.10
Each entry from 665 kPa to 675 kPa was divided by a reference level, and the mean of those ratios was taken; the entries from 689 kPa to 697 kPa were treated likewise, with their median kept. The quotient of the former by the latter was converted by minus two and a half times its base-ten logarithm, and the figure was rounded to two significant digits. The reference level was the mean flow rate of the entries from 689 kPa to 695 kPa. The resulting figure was 0.36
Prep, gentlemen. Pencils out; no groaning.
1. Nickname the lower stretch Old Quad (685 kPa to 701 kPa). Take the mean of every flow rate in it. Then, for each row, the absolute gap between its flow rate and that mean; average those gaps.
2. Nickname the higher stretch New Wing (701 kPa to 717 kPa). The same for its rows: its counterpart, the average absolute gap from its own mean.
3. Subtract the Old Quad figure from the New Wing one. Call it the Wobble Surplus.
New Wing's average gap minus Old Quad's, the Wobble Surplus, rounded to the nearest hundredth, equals -0.11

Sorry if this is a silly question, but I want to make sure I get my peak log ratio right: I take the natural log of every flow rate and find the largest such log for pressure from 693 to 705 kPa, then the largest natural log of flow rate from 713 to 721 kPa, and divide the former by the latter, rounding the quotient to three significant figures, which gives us 1.12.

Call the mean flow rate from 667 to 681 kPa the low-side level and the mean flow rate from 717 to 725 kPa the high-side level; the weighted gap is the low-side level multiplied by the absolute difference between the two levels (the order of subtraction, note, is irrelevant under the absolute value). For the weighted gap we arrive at 1.6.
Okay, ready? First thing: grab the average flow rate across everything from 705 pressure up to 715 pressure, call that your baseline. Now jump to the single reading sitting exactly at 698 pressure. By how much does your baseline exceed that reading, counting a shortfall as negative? -0.55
